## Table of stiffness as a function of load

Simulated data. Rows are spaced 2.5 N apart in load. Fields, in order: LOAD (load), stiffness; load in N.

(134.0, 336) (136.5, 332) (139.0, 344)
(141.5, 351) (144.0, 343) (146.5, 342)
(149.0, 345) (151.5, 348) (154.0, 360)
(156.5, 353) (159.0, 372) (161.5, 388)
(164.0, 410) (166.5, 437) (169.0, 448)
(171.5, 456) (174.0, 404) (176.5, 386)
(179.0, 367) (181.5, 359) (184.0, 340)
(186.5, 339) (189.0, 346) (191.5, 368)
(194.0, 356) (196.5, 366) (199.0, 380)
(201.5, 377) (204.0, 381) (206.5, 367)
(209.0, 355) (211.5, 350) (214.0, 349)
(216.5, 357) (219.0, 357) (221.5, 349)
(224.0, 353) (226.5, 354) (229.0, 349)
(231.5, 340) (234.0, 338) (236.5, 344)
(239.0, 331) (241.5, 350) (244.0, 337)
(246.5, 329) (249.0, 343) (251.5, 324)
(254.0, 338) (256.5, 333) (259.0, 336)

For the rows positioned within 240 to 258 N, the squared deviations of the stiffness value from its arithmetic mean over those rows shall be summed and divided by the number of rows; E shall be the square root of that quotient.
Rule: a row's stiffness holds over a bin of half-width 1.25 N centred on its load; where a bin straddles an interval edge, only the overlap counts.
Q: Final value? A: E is 8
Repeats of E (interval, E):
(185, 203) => 14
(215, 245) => 8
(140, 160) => 9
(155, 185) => 37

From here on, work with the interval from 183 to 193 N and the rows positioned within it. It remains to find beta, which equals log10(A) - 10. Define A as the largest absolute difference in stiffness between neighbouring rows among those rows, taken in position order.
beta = -8.66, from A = 22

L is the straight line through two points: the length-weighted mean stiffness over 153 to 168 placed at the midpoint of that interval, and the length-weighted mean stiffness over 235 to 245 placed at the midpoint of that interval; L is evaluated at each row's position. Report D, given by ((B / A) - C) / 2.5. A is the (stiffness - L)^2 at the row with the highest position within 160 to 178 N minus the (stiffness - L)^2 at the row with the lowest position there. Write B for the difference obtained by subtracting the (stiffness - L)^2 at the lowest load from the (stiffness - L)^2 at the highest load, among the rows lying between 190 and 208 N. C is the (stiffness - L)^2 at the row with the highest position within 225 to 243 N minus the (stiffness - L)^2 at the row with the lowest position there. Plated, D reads -31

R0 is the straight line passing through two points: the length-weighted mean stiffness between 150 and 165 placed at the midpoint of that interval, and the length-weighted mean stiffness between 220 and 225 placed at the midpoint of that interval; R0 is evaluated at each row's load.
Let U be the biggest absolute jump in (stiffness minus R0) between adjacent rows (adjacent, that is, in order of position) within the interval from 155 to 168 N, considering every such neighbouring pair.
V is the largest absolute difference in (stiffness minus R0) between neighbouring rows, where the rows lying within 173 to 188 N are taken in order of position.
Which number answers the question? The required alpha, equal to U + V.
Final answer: 46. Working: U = 28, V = 18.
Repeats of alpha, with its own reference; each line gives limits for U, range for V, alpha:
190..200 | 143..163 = 35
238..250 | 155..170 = 48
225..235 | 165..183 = 59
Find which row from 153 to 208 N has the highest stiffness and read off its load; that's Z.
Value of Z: 171.5 N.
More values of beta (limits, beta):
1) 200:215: -8.85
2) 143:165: -8.66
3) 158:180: -8.28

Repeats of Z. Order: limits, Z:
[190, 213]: 204.0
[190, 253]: 204.0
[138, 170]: 169.0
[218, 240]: 219.0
